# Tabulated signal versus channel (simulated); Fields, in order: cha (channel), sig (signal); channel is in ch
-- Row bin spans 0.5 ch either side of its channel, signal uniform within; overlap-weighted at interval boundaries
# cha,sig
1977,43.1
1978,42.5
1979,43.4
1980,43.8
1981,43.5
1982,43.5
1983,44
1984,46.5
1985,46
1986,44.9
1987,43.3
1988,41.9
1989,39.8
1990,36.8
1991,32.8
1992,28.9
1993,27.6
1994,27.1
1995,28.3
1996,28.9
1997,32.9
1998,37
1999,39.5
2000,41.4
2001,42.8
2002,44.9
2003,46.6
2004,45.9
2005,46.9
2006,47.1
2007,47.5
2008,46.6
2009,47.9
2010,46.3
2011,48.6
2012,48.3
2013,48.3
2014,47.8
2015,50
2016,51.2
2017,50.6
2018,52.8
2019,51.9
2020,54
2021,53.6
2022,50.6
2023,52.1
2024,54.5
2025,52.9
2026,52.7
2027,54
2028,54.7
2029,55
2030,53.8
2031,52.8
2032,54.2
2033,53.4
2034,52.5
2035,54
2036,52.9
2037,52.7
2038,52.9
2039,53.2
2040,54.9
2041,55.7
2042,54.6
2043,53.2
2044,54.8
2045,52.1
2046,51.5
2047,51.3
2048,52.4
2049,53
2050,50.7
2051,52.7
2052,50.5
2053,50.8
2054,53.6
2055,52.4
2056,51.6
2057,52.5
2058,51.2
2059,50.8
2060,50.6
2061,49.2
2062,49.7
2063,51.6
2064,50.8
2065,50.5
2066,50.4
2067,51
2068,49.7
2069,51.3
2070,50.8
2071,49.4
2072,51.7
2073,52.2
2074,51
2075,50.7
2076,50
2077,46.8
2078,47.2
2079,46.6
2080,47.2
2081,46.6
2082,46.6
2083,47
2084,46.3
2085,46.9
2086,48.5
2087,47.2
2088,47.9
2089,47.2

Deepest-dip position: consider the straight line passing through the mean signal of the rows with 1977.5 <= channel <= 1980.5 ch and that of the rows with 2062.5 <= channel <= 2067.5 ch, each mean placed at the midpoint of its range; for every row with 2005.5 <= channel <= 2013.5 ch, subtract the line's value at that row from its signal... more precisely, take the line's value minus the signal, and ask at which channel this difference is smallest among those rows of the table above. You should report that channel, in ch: 2011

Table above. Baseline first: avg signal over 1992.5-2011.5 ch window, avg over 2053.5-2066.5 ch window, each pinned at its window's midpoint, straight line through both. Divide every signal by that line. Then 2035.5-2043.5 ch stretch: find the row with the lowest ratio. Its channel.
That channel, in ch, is 2043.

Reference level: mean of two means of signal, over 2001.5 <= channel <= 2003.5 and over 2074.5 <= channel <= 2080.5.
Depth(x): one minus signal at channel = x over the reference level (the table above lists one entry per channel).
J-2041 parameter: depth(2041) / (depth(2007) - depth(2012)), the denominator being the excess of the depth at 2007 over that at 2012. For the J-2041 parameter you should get -11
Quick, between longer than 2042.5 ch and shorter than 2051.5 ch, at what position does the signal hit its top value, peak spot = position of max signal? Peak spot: 2044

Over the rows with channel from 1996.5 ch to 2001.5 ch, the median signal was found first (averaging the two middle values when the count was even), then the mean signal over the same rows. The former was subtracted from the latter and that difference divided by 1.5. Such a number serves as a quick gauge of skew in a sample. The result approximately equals -0.52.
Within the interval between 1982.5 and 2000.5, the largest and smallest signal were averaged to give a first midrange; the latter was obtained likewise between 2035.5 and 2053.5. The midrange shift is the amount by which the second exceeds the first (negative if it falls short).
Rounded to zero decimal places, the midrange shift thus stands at 16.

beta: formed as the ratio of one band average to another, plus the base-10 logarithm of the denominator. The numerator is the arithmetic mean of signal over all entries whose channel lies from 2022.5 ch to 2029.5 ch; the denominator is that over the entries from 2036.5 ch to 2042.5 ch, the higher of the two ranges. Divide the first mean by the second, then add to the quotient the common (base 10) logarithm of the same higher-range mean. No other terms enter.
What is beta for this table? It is 2.73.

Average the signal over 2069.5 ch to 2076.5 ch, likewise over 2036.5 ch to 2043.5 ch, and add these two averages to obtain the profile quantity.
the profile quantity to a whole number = 105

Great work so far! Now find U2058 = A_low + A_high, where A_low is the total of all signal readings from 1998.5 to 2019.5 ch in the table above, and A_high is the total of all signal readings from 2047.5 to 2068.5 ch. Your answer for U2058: 2069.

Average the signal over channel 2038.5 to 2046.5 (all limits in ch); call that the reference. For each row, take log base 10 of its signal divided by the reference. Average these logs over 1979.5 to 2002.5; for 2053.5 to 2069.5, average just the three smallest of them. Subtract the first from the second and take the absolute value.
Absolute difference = 0.12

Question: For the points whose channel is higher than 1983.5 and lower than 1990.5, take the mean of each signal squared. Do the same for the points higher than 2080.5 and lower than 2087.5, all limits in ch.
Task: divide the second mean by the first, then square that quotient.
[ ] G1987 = 1.4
